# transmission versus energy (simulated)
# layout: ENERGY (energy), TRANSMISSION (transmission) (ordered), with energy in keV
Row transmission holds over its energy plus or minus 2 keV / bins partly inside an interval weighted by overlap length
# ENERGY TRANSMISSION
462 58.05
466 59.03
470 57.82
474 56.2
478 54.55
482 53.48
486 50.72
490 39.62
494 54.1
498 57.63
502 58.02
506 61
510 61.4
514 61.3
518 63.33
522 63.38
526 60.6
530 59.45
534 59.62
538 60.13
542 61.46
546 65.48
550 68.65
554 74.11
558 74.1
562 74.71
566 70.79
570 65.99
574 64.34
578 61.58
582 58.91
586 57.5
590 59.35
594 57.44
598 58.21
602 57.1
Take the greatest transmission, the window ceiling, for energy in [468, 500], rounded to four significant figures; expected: 57.82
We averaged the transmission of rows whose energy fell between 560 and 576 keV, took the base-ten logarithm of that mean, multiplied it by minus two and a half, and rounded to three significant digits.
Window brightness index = -4.60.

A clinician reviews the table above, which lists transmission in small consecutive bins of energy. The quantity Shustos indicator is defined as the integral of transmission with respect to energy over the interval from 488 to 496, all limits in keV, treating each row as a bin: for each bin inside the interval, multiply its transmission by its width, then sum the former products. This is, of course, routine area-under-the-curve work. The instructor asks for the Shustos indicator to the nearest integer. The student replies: 375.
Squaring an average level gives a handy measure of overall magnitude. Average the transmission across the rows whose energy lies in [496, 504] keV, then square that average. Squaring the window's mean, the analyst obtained 3344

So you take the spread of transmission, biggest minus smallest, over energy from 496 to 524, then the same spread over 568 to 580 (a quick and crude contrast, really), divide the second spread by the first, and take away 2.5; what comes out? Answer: -1.73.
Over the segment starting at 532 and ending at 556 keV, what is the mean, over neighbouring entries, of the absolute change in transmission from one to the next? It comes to 2.9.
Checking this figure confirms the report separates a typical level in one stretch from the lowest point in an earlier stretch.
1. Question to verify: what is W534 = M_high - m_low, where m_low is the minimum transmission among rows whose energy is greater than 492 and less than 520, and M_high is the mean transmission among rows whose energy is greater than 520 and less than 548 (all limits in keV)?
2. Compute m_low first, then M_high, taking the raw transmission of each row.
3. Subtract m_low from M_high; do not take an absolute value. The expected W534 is 7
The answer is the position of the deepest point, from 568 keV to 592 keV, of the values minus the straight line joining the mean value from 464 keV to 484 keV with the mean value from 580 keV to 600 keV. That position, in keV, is 586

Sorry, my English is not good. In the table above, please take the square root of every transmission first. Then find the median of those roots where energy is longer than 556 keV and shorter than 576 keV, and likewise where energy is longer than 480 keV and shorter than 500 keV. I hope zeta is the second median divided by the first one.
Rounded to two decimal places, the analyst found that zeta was 0.87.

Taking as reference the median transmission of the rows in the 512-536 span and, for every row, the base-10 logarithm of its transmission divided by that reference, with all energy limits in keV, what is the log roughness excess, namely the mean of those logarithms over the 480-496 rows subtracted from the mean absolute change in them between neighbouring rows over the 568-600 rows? 0.11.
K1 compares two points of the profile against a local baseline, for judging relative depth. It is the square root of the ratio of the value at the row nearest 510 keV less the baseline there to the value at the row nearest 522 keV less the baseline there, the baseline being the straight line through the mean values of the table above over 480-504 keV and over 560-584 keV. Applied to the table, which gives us 1.0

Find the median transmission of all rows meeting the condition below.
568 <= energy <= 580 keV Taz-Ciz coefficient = 64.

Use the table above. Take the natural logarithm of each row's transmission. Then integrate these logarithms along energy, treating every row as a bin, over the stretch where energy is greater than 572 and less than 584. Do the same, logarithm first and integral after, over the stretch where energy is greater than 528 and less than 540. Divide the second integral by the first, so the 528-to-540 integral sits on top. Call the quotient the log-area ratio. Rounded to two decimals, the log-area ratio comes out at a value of 0.99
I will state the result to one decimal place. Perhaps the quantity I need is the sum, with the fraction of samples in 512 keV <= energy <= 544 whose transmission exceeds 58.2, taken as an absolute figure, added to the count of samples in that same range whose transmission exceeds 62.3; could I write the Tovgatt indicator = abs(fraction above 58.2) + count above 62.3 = 3.0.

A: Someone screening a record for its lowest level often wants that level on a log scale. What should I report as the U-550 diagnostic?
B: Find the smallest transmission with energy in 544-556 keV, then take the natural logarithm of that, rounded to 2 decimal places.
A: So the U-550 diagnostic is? 4.18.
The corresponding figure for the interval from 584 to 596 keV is 4.05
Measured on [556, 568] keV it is 4.26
